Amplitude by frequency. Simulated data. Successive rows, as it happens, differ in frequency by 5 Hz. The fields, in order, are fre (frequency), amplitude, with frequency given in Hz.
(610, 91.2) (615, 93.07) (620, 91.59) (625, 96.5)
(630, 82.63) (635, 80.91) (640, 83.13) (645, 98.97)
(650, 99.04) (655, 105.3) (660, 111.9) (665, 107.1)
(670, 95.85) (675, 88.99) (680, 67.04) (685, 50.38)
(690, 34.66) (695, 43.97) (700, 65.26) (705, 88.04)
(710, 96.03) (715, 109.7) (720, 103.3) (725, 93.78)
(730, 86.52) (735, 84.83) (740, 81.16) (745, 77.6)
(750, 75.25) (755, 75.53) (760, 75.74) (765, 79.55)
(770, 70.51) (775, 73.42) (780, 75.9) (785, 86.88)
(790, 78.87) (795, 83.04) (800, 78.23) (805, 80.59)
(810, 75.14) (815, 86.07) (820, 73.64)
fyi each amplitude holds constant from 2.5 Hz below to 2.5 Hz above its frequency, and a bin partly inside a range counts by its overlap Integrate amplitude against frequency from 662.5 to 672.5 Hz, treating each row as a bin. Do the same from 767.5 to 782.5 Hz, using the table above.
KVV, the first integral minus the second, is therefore -84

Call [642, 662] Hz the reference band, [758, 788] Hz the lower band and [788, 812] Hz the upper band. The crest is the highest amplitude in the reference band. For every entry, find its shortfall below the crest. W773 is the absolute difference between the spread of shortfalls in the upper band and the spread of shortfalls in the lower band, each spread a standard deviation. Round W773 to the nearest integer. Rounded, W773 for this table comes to 3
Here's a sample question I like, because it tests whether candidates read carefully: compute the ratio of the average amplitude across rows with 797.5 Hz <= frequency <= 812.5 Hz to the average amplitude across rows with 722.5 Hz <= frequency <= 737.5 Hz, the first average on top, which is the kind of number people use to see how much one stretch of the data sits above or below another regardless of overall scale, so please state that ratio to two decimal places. 0.88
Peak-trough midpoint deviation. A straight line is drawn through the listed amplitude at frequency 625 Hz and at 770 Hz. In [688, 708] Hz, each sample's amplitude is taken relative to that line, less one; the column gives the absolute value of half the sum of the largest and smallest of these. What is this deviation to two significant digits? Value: 0.26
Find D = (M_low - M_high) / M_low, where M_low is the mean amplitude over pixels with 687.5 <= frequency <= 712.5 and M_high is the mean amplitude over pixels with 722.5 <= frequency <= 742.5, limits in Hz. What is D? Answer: -0.3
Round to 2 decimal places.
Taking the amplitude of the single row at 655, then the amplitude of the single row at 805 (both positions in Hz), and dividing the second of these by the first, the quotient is 0.77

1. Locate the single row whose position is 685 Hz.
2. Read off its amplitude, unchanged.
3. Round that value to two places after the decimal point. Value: 50.38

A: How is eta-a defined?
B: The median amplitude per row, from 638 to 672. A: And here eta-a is 99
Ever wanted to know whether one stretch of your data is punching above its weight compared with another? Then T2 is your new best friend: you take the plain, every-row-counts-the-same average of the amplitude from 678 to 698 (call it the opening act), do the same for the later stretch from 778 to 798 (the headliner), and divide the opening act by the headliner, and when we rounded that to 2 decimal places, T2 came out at 0.60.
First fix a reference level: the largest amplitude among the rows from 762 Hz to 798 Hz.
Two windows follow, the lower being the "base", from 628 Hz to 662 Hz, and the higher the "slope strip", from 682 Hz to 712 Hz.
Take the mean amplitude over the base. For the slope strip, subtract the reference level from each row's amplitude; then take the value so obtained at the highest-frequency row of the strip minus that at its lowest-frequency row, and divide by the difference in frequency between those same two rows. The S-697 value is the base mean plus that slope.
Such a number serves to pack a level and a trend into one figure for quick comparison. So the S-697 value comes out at 96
